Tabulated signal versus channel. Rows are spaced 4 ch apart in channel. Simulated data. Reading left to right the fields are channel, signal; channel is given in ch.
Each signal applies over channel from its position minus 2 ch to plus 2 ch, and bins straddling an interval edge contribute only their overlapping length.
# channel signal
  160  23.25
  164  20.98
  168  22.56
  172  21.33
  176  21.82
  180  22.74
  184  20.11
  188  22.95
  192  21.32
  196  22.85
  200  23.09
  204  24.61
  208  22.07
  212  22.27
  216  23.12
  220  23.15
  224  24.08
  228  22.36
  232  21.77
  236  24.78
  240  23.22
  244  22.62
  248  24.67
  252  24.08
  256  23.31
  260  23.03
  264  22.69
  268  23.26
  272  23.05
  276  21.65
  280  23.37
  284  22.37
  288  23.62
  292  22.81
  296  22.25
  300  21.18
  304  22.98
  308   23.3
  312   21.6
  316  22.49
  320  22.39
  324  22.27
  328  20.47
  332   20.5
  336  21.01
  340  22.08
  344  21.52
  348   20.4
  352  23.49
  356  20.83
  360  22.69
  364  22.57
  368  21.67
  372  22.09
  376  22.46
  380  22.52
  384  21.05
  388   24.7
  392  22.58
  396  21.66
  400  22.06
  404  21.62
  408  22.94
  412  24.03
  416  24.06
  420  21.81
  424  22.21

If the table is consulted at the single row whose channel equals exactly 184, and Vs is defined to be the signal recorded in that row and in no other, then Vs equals 20.11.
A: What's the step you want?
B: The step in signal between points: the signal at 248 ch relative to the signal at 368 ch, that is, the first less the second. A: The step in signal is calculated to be 3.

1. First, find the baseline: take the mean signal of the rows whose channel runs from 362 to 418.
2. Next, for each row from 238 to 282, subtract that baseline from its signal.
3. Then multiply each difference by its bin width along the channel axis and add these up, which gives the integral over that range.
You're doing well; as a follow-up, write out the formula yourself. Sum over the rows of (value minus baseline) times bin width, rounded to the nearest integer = 27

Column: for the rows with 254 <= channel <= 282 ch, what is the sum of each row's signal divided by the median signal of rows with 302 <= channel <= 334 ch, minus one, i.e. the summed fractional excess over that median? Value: 0.18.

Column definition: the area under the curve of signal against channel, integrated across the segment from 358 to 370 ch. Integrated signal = 268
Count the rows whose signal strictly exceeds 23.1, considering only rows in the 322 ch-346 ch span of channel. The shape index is 0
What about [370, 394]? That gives 1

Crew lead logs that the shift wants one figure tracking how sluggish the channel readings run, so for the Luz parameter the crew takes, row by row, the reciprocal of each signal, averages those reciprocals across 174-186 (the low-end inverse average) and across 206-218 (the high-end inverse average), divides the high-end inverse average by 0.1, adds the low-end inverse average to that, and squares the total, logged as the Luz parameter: 0.241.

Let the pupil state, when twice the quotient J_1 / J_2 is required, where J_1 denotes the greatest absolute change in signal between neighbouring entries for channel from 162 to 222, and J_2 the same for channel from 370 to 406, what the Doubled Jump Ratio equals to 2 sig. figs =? 1.6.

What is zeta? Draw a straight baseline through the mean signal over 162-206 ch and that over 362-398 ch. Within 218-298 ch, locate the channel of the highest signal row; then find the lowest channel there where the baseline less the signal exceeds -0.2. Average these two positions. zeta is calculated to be 232 ch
